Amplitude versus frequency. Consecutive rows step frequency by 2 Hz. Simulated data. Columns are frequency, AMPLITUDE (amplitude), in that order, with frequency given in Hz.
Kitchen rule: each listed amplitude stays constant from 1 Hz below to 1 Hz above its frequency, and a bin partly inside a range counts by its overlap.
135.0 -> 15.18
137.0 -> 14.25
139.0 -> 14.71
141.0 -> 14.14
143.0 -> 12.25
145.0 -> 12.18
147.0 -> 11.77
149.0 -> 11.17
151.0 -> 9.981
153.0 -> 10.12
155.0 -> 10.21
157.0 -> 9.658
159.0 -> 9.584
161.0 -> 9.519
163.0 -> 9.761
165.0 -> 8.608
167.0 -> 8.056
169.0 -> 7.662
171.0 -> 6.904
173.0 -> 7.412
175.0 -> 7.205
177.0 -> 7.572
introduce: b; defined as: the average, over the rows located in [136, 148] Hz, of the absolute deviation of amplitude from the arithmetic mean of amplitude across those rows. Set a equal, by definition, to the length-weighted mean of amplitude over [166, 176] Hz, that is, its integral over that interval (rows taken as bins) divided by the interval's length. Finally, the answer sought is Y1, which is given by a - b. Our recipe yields 6.3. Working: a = 7.4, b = 1.15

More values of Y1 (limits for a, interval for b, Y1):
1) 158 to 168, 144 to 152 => 8.4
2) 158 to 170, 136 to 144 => 8.1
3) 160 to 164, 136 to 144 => 8.8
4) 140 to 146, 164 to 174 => 12.4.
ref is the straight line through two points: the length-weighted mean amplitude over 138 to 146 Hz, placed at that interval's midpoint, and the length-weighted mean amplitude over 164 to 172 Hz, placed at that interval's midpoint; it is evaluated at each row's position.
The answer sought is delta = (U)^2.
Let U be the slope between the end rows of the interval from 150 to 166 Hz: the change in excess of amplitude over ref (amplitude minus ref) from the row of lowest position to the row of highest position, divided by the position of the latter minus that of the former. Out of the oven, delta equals 0.013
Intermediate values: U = 0.11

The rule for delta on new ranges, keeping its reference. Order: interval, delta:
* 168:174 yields 0.022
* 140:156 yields 0.005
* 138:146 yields 0.044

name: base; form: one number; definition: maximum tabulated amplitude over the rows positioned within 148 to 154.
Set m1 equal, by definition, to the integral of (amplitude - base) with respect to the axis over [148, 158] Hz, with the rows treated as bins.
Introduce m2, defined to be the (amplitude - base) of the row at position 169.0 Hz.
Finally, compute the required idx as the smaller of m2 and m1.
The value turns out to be -9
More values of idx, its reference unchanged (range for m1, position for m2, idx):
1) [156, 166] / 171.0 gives -17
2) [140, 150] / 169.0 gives -4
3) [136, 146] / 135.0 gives 4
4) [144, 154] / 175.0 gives -4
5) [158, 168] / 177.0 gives -21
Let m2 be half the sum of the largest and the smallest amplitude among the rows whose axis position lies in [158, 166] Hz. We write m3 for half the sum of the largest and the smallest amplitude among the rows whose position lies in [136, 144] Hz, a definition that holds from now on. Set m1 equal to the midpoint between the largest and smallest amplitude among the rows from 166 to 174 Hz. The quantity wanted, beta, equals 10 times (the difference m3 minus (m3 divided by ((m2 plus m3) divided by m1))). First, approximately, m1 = 7.5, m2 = 9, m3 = 13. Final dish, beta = 90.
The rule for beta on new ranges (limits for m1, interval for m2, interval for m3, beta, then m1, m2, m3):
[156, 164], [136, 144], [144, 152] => 67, 9.6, 13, 11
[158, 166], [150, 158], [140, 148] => 78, 9.2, 10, 13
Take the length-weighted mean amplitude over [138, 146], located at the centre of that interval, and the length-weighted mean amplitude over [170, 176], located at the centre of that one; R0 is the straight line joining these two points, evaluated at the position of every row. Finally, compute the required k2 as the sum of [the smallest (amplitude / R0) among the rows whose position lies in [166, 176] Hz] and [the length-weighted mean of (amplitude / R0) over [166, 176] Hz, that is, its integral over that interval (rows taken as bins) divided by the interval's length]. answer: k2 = 1.90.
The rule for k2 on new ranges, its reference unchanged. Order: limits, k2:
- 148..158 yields 1.78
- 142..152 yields 1.79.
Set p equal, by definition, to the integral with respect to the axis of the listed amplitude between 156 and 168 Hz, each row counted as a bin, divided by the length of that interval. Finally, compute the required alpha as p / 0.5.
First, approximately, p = 9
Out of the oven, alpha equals 18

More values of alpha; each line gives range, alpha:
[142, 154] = 22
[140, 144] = 26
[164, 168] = 17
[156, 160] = 19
